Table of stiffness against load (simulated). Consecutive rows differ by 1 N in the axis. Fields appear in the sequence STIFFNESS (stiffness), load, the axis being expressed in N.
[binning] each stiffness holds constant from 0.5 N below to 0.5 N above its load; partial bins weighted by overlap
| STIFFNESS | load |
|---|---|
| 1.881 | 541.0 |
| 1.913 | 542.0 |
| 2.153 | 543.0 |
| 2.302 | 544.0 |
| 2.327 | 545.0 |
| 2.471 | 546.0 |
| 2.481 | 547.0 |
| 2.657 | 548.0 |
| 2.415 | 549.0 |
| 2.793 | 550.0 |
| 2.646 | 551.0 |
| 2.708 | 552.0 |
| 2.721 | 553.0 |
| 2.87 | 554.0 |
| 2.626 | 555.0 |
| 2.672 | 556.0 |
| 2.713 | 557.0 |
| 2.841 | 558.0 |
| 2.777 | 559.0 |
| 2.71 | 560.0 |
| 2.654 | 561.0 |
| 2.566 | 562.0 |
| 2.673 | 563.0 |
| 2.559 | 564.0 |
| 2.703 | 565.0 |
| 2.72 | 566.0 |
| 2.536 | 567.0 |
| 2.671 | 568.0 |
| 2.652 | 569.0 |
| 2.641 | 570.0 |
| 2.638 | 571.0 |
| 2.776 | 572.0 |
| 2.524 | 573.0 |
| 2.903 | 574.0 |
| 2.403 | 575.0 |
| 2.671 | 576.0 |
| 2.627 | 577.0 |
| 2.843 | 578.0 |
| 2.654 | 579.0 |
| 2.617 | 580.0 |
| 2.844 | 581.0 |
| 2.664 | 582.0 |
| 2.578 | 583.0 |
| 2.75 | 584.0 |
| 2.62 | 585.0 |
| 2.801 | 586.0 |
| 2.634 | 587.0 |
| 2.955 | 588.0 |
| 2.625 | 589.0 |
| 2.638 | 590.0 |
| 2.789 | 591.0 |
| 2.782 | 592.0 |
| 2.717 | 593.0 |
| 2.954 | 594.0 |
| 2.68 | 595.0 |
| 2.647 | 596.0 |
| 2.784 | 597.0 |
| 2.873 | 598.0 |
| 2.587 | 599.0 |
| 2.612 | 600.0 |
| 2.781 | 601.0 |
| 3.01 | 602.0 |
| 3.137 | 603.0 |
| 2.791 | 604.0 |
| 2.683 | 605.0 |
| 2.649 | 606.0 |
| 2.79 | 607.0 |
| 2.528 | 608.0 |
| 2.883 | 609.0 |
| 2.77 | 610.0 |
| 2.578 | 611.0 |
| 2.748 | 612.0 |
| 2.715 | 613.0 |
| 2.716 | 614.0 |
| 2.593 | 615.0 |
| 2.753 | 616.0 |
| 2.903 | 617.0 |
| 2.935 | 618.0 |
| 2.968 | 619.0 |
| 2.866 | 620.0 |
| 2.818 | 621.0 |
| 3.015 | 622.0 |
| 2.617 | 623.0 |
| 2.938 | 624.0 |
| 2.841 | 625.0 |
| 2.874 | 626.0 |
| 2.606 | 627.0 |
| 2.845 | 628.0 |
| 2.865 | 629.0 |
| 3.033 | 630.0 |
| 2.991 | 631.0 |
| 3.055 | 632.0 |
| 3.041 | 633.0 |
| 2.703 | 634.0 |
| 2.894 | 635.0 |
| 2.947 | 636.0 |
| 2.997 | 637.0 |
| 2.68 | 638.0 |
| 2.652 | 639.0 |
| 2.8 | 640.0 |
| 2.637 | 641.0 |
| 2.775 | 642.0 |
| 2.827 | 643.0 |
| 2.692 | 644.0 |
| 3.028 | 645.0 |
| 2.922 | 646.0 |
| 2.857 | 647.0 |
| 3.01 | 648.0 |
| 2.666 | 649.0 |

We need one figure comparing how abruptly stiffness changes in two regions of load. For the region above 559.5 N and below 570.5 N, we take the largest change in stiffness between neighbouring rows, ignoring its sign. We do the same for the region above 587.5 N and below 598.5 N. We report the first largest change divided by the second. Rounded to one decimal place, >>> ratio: 0.6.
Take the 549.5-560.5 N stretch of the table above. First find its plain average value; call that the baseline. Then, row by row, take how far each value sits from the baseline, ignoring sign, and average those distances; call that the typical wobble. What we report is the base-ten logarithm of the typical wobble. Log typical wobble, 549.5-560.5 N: -1.20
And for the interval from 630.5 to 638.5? -0.94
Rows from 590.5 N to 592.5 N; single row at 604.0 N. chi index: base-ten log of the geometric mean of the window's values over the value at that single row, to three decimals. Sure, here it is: -0.001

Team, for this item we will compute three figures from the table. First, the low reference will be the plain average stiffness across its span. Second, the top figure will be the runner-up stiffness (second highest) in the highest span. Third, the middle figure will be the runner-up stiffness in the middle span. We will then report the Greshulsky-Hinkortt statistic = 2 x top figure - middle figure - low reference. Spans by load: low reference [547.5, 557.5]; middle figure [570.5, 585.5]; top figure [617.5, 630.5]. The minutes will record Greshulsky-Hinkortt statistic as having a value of 0.5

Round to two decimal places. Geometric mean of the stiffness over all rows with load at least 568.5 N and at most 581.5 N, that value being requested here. 2.67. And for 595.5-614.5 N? 2.75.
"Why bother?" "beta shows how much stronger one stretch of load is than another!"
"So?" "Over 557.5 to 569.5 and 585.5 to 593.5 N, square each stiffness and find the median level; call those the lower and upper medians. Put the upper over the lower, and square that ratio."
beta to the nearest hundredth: 1.12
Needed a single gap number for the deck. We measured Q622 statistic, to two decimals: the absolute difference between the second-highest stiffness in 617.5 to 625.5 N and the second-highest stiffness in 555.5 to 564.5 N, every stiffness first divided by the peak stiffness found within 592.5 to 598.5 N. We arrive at 0.06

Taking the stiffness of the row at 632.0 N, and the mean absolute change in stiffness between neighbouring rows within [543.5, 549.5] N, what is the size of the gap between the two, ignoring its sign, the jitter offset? 2.94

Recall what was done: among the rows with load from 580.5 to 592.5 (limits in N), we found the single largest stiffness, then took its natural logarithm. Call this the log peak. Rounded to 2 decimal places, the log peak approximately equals 1.08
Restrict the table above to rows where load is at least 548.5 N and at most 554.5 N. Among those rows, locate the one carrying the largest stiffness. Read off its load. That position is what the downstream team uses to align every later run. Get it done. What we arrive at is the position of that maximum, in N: 554.0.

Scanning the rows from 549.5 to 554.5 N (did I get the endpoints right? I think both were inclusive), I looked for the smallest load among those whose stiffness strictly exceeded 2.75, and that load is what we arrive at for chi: 550.0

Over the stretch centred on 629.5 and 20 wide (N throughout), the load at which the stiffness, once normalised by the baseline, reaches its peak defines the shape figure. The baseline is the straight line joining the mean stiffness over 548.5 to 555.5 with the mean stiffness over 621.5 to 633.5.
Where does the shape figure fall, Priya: 632.0 N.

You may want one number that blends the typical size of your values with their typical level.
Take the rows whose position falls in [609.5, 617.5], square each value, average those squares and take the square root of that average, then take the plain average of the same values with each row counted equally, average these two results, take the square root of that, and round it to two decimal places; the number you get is 1.65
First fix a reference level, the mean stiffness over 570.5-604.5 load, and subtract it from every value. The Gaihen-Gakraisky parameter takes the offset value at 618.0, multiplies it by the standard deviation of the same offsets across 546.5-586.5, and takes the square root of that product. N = 0.15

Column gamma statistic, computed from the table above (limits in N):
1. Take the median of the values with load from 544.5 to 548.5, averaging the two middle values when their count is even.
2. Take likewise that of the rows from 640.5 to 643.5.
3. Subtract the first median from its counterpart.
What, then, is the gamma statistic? 0.30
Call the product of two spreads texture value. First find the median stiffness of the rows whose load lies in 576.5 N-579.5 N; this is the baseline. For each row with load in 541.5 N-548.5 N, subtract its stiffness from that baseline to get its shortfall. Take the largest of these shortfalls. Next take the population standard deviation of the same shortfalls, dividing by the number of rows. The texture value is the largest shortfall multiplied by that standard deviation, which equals 0.167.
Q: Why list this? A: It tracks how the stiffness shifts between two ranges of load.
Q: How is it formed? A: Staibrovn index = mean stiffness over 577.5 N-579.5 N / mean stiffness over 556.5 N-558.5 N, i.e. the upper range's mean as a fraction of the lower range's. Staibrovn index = 0.99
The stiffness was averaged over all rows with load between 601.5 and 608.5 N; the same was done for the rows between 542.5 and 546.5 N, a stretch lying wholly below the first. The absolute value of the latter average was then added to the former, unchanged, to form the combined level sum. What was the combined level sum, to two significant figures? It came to 5.1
